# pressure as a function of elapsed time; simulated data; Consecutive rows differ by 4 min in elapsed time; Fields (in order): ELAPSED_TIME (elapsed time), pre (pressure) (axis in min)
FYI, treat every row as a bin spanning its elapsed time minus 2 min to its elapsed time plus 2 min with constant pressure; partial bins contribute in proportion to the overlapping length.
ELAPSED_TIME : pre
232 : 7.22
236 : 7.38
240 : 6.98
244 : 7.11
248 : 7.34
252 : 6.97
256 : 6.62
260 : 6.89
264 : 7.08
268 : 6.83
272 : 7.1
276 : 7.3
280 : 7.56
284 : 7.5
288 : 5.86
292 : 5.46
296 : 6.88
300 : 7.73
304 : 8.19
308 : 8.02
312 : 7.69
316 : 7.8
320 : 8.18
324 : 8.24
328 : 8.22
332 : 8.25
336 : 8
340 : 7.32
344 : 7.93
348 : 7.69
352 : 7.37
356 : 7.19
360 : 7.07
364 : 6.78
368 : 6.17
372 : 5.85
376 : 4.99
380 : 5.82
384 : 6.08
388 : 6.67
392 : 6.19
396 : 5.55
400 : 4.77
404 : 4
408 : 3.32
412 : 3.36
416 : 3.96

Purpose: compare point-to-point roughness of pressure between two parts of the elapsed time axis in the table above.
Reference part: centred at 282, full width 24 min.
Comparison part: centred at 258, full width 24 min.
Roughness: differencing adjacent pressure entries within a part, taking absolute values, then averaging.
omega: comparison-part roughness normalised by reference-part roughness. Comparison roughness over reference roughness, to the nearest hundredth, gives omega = 0.56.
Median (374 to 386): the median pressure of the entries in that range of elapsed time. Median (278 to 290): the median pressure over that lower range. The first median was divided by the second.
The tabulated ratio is 0.78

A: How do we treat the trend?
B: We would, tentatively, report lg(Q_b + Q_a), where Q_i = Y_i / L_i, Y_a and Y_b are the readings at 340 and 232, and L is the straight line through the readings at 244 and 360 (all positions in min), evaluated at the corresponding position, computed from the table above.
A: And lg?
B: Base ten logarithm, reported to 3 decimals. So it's 0.312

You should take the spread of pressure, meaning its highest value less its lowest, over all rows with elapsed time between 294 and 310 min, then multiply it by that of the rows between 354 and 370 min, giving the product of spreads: 1.3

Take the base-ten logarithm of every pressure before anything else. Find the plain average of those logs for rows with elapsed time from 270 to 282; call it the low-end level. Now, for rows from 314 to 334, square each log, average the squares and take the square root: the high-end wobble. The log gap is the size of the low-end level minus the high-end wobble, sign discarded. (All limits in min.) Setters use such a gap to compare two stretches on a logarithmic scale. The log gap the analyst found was 0.046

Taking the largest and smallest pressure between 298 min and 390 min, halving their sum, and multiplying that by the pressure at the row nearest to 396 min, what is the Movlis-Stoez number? 37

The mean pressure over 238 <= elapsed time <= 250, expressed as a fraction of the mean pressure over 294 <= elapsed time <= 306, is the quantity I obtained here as 0.94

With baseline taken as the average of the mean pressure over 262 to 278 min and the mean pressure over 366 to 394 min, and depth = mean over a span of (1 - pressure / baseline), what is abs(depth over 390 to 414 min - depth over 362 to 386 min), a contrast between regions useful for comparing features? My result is 0.22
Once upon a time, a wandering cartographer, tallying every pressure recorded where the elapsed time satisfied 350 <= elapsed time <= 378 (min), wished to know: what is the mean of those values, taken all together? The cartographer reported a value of 6.5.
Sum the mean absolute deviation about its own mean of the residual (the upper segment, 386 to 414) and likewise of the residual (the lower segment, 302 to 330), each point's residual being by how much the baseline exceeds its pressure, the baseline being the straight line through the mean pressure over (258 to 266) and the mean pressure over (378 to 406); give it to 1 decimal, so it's 1.3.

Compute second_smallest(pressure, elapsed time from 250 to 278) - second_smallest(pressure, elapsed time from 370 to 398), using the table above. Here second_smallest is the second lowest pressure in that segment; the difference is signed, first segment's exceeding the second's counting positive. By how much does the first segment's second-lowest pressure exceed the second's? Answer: 1.3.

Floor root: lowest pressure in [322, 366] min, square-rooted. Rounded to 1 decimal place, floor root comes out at 2.6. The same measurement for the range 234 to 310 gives 2.3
